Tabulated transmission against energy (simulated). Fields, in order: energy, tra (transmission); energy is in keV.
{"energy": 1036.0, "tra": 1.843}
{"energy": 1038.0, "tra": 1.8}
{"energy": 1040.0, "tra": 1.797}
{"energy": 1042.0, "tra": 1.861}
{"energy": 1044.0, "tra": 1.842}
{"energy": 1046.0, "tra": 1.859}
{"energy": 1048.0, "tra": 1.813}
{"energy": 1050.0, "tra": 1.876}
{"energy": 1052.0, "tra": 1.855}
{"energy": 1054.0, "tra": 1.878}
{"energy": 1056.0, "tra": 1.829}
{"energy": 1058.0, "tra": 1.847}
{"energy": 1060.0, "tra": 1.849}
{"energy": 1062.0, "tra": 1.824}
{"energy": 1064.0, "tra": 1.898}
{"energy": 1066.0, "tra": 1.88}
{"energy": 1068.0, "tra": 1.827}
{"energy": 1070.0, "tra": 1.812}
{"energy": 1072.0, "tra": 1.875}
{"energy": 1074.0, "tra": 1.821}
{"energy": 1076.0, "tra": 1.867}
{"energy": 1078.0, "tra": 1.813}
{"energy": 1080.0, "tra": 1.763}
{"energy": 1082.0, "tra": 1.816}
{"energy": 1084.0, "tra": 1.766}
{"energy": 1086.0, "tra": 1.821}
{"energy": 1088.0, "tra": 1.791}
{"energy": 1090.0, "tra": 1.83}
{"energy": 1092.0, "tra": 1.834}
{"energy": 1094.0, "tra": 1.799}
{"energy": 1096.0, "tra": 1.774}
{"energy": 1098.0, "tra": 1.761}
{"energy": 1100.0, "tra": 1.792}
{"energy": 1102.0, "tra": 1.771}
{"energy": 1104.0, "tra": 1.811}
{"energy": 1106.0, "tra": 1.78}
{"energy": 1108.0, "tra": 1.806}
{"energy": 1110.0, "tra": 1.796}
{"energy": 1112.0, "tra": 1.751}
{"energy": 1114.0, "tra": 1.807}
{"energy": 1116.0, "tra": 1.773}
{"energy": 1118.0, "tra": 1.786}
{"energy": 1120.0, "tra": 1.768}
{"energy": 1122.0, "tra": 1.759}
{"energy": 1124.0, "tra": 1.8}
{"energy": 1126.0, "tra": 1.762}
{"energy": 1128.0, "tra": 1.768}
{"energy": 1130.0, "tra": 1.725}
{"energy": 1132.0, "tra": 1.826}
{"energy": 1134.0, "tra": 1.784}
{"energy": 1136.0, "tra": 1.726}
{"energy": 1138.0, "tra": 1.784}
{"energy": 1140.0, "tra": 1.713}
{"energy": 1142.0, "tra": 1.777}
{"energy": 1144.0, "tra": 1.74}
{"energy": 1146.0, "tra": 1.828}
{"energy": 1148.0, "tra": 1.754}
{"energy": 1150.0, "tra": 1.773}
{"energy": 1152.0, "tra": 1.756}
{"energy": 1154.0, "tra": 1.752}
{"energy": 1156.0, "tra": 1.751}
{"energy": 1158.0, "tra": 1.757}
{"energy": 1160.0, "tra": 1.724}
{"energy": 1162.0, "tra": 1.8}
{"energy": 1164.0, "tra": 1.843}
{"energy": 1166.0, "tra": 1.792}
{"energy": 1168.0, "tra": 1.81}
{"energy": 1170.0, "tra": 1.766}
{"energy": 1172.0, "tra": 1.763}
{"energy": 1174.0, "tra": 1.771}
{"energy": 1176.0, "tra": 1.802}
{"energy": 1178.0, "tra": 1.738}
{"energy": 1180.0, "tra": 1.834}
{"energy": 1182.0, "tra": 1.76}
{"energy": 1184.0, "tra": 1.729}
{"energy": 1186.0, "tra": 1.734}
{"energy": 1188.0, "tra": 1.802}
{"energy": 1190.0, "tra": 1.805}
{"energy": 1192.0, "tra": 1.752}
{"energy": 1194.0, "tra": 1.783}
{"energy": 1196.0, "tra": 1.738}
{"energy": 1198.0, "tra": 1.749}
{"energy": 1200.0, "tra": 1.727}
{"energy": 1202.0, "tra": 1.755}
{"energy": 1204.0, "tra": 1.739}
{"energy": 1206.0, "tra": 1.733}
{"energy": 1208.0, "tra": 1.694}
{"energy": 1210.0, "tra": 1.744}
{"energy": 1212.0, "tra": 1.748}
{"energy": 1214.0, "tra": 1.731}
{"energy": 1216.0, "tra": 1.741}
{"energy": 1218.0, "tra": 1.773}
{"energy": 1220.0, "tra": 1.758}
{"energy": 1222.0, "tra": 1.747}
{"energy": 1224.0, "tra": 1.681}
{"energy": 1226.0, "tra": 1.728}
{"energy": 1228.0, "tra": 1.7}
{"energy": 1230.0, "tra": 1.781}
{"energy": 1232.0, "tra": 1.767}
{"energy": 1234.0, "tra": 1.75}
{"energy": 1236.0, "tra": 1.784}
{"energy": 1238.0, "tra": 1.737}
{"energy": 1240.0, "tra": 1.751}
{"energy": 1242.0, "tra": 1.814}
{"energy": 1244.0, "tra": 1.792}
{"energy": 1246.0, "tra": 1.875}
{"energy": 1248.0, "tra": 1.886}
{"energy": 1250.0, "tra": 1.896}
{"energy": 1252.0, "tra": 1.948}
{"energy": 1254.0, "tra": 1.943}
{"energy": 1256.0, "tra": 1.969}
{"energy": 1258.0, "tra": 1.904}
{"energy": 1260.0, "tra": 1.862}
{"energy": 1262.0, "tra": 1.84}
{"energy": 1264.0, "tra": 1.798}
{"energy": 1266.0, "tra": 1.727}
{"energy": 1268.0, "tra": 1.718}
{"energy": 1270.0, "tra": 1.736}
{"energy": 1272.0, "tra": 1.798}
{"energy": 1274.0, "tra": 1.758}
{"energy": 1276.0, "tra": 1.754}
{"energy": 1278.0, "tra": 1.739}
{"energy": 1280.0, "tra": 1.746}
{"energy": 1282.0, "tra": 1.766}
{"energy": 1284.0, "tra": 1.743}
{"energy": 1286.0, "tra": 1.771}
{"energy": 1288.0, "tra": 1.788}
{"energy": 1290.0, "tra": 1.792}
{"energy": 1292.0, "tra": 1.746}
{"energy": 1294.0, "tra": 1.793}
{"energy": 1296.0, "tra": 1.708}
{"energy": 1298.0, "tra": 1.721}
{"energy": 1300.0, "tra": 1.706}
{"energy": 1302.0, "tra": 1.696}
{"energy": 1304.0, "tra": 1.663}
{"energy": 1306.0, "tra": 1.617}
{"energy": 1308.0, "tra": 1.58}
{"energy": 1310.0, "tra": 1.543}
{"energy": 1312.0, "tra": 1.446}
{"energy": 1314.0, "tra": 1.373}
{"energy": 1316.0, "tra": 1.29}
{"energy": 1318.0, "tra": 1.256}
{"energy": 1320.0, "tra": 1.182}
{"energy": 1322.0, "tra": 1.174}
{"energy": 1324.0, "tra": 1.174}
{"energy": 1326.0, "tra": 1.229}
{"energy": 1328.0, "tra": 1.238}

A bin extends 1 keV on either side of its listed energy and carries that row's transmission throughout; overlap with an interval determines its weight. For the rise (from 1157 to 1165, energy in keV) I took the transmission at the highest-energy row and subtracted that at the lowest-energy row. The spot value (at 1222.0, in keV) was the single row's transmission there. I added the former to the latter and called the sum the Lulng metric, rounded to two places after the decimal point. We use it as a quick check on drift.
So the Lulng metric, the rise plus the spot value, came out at 1.83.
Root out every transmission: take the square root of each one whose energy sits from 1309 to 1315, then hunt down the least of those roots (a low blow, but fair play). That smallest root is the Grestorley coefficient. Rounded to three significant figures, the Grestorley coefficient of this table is 1.17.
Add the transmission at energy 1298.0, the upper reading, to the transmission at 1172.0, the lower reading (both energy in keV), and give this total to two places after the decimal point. 3.48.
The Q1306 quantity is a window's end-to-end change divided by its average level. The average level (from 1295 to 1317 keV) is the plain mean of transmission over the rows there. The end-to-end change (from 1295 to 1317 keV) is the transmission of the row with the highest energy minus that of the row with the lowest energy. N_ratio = -0.27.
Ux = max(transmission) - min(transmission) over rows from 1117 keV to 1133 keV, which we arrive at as 0.10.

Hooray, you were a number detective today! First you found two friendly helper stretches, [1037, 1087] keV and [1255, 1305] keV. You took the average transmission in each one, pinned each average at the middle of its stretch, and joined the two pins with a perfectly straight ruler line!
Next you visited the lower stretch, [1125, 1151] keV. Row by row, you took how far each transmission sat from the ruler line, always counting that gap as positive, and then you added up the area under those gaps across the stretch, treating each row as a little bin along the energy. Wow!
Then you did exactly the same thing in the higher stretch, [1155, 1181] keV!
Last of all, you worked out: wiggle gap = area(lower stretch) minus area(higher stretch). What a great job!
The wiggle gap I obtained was 0.42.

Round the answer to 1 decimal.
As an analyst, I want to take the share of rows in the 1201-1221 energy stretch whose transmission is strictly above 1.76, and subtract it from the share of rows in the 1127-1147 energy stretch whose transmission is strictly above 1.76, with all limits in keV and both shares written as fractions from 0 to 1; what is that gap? 0.5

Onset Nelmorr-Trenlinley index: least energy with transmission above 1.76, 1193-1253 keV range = 1194.0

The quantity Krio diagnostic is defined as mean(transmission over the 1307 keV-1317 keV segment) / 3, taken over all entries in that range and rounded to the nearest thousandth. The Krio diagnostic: 0.482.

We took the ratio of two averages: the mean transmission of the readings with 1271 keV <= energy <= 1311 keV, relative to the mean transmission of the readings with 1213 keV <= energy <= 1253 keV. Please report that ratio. 0.97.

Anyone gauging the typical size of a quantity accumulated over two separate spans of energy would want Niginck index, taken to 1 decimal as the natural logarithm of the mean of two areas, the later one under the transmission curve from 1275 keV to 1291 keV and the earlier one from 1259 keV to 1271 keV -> 3.2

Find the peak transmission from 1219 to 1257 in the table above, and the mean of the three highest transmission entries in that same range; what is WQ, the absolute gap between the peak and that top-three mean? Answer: 0.016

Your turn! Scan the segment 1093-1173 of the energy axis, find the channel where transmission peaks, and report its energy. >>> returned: 1164.0 keV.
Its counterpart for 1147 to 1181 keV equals 1164.0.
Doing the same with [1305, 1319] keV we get 1306.0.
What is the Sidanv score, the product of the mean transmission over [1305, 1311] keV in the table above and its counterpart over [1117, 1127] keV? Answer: 2.80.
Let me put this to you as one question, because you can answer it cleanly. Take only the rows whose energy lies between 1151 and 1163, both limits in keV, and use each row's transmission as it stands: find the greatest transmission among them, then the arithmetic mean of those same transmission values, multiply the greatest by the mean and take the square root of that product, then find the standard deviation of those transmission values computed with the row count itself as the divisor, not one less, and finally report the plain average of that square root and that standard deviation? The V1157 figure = 0.900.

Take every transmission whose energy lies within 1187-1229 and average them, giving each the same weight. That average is 1.74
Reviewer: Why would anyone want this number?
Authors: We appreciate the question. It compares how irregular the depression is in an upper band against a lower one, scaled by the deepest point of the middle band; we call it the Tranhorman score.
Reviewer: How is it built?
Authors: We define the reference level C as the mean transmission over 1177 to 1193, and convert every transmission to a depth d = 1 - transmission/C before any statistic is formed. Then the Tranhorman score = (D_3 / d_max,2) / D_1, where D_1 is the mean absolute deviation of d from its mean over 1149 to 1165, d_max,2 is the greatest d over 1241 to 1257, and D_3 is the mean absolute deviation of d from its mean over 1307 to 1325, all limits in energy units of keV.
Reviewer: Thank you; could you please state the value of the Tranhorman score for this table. -386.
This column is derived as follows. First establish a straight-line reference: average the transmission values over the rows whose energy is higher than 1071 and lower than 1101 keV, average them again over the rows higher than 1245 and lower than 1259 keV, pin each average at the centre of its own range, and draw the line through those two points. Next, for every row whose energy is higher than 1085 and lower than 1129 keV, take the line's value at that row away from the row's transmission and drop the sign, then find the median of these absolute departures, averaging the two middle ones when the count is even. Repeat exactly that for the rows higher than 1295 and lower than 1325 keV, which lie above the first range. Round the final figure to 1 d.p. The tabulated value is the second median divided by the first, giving 11.2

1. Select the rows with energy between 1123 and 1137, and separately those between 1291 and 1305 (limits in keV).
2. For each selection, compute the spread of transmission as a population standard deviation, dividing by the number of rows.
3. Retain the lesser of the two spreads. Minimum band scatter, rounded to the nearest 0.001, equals 0.034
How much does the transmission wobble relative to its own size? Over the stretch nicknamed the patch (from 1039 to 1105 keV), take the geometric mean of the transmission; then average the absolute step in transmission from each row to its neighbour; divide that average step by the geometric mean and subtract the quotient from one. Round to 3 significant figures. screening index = 0.980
